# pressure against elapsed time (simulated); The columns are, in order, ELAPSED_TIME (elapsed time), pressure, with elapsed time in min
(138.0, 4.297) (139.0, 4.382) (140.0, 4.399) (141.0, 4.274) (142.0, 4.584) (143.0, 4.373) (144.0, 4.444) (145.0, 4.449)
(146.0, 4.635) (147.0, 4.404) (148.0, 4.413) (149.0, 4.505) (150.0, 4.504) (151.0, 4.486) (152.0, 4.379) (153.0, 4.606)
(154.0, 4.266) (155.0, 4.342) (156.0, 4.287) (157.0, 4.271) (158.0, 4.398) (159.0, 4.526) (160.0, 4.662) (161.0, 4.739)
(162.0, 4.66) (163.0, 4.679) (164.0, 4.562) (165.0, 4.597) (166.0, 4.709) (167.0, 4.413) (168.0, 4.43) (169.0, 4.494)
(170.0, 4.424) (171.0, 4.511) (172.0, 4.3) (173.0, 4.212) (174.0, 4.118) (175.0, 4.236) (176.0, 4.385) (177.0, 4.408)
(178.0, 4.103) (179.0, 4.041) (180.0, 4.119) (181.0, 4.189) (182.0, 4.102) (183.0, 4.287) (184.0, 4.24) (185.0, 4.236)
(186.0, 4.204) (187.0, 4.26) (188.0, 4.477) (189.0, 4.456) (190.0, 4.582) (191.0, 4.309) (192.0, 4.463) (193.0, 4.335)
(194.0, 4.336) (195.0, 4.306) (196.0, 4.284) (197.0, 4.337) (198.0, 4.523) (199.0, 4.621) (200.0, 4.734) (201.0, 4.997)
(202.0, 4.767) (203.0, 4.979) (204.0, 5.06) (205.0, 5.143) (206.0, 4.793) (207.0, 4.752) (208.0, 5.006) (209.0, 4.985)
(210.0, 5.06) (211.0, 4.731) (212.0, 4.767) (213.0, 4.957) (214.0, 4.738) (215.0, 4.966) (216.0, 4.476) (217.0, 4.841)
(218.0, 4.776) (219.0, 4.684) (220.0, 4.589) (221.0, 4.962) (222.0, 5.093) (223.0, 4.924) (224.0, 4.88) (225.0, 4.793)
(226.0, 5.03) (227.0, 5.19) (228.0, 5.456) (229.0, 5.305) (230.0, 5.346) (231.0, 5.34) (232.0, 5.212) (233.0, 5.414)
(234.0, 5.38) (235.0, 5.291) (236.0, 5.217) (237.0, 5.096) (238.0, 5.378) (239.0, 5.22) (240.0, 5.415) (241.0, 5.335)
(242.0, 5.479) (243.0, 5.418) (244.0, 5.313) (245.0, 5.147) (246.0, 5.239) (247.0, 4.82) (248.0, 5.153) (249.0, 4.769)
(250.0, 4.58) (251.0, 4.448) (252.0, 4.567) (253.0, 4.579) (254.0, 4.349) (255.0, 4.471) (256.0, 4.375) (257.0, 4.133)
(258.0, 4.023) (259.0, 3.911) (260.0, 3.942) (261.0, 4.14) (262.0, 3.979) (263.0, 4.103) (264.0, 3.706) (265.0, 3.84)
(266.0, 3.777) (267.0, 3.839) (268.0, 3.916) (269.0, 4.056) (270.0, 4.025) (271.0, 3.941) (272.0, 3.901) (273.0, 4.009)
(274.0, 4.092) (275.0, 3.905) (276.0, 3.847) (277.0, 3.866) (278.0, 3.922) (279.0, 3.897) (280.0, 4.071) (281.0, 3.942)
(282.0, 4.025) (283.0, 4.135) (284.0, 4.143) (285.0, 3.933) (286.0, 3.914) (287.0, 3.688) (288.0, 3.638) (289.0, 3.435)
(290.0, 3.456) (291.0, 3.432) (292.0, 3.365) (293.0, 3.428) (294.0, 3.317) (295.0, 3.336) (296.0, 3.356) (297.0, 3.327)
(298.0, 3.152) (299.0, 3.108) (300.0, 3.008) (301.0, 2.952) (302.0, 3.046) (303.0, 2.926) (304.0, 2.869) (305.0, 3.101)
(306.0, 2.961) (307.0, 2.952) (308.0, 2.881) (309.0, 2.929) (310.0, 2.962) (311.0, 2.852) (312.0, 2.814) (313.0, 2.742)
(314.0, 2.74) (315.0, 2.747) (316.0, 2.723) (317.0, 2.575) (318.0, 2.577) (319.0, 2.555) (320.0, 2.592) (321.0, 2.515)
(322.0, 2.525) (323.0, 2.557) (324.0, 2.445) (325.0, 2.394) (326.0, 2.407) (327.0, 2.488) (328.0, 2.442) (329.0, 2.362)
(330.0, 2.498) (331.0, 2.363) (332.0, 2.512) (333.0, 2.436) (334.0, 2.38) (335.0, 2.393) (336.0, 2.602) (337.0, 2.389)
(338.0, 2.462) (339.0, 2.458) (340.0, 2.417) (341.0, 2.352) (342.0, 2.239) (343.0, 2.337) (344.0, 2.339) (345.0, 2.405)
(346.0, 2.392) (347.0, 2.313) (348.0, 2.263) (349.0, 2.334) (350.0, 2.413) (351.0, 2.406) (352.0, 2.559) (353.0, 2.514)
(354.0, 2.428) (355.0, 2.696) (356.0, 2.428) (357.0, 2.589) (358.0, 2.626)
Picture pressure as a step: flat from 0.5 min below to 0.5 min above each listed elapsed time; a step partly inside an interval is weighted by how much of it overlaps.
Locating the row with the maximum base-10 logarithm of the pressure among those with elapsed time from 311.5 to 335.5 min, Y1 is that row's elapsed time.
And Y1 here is 312.0 min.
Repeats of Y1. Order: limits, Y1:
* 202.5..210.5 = 205.0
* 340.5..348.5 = 345.0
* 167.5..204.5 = 204.0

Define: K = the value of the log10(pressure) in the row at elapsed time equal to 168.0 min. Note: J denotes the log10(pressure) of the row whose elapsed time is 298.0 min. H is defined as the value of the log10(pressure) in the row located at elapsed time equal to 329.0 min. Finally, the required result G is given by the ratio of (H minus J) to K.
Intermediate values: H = 0.37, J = 0.50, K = 0.65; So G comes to -0.2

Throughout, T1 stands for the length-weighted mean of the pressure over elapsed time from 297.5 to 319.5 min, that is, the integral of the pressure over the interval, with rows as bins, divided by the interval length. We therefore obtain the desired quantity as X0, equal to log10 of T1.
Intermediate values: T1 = 2.9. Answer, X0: 0.5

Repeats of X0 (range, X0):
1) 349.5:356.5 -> 0.4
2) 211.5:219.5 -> 0.7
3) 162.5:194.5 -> 0.6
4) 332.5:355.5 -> 0.4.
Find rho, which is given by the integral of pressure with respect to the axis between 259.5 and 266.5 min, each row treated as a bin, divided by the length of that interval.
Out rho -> 3.9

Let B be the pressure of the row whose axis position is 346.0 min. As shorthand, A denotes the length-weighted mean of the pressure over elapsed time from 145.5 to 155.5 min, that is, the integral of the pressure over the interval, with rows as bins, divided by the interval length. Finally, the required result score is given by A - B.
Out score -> 2.1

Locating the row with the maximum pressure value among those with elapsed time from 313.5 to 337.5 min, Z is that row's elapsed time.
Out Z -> 315.0 min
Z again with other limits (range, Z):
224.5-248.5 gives 242.0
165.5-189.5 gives 166.0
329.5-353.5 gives 336.0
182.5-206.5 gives 205.0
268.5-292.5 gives 284.0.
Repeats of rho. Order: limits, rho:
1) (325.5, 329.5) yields 2.4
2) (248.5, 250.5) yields 4.7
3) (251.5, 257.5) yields 4.4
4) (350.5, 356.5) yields 2.5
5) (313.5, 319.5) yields 2.7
